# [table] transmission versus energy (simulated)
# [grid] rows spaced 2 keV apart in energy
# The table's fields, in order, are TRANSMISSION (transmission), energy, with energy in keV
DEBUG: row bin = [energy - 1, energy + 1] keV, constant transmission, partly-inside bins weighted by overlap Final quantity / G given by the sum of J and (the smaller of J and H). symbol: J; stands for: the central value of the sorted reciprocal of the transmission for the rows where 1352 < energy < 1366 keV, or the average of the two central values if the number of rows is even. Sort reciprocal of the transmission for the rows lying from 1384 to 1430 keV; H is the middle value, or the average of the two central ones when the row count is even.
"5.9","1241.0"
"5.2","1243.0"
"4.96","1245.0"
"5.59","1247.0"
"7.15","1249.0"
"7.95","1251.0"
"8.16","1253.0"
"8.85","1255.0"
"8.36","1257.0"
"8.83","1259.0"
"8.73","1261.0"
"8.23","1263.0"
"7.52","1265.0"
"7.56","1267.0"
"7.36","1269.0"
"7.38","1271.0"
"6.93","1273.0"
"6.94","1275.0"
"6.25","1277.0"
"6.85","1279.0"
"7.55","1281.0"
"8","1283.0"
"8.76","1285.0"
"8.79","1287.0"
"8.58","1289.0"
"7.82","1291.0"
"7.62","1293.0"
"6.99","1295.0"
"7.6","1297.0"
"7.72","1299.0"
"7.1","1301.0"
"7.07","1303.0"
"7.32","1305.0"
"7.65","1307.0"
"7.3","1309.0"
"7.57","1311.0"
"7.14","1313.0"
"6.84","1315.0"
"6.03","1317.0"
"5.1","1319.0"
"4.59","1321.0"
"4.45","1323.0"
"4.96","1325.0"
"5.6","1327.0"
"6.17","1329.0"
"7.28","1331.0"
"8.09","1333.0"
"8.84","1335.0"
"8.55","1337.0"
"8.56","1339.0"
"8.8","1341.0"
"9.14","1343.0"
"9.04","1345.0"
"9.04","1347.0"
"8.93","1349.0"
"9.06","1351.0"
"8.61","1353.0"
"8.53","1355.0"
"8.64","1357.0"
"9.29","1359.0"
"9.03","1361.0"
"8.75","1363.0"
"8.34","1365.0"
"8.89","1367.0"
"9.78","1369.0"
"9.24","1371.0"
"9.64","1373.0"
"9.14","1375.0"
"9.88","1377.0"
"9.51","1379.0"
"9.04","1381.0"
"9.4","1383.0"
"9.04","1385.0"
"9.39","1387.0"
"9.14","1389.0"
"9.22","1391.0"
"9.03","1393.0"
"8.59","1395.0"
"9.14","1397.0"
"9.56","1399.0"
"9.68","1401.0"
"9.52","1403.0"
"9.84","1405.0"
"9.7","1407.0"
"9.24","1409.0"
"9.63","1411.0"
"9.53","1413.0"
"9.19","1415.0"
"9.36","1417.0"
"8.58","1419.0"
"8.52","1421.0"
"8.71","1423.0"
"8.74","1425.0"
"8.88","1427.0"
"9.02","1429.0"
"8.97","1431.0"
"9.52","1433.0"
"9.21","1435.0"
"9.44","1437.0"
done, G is 0.225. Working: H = 0.109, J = 0.116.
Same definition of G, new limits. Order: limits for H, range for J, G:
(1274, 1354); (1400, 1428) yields 0.215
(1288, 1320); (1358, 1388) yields 0.216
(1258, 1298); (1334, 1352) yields 0.224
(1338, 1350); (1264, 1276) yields 0.247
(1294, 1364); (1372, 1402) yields 0.217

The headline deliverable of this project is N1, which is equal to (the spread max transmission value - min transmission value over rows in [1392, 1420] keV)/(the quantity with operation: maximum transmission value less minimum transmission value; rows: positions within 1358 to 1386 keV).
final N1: 0.8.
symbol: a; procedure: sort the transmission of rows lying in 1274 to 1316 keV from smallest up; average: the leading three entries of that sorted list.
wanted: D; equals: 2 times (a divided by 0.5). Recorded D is 26.6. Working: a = 6.6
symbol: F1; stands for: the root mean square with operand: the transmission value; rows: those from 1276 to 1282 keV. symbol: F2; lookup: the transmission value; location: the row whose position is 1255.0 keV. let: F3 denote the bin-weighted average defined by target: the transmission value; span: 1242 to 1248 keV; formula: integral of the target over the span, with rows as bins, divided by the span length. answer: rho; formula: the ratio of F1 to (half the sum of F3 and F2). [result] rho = 0.98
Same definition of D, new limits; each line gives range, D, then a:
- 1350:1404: 33.9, 8.5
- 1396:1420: 35.9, 9.0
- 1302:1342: 18.7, 4.7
